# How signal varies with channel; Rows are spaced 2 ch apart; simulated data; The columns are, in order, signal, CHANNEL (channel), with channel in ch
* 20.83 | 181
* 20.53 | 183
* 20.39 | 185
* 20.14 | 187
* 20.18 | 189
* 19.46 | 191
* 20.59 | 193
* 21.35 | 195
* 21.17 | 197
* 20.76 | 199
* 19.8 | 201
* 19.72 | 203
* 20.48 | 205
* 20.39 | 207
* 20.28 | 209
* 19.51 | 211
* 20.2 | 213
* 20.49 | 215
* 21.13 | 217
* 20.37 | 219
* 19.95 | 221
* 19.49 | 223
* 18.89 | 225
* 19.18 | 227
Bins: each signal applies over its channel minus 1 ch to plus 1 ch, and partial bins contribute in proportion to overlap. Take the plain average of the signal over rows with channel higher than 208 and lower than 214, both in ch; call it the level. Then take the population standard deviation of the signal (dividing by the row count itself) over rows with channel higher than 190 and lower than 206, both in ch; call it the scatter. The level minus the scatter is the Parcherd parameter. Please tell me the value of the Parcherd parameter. 19.3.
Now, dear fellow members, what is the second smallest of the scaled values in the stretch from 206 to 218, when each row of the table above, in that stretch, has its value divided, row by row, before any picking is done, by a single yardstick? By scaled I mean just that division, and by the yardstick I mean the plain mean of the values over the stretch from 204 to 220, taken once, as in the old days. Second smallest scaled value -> 0.99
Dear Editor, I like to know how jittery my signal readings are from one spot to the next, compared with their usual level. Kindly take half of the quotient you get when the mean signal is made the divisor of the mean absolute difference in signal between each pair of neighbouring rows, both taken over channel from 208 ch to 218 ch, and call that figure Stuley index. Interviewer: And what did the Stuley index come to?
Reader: 0.0147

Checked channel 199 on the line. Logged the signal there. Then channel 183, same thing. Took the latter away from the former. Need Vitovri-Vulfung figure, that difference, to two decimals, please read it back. 0.23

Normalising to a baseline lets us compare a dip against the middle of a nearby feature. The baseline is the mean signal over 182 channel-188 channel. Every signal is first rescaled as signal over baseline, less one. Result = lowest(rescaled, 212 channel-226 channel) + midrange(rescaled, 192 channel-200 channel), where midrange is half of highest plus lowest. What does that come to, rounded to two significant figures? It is -0.042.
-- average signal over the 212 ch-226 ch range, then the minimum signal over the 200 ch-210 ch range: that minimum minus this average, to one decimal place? -0.4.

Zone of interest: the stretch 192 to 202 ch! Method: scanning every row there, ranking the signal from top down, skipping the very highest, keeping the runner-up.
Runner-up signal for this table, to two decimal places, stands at 21.17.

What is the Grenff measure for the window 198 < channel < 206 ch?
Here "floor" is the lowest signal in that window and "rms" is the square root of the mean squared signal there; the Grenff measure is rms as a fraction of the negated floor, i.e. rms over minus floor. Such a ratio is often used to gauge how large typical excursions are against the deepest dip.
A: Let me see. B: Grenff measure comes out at -1.02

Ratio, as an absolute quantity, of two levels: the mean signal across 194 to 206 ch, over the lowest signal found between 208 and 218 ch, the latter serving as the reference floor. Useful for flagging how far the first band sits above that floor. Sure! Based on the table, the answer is 1.05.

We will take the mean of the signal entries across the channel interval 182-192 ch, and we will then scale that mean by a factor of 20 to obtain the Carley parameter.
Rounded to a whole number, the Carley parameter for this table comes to 403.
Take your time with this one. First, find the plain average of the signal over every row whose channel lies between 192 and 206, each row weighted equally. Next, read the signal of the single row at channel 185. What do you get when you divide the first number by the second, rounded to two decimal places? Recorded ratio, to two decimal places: 1.01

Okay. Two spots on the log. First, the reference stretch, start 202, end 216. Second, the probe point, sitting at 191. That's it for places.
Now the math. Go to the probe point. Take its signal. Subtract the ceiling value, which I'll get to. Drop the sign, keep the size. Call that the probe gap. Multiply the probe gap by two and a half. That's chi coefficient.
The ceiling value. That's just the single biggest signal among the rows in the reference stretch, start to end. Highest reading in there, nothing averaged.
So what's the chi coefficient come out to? 2.6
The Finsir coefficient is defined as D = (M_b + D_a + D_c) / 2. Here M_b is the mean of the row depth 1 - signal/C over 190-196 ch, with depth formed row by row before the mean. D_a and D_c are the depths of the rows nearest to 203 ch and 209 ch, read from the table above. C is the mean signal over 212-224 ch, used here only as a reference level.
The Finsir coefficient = 0.009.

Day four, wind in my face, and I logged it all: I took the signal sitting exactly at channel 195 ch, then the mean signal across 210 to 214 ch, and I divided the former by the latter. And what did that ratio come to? 1.08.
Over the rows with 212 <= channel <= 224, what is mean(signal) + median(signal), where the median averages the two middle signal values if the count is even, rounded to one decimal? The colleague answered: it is 40.6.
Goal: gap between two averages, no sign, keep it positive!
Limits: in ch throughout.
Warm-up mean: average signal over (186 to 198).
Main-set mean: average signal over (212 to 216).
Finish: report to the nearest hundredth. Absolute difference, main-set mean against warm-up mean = 0.14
